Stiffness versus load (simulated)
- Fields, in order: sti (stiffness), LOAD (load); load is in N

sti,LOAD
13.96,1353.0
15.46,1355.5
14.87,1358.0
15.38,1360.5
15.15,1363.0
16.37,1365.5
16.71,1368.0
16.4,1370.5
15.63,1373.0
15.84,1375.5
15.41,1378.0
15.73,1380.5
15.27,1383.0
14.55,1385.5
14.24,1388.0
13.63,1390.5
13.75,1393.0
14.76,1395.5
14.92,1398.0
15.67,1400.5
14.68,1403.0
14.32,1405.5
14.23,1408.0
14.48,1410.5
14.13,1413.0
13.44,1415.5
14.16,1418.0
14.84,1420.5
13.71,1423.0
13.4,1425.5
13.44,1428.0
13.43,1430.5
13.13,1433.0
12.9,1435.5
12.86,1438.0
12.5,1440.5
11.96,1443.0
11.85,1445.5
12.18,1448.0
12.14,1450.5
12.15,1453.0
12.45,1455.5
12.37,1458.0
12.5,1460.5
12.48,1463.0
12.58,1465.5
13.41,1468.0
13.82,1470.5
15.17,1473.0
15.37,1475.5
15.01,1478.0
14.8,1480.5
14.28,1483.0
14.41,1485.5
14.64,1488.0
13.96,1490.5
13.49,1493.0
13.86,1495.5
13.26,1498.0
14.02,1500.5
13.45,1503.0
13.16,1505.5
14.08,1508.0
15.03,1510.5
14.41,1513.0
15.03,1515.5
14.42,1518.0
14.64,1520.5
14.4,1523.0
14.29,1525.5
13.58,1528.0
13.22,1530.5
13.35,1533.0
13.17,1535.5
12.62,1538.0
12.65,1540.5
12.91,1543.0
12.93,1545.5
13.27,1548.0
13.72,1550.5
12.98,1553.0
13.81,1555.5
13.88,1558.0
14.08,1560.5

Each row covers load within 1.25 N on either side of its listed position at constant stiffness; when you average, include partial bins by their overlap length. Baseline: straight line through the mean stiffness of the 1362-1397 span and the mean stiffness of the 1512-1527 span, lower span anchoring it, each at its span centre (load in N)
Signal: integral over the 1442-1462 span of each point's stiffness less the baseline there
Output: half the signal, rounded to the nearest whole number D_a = -27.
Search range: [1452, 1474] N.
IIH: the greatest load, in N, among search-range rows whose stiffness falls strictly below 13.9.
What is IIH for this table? 1470.5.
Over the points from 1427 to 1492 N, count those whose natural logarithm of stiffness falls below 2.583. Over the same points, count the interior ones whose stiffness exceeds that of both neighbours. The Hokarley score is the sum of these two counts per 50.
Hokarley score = 0.38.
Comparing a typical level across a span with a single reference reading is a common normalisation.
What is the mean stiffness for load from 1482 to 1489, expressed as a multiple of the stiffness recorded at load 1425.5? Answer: 1.08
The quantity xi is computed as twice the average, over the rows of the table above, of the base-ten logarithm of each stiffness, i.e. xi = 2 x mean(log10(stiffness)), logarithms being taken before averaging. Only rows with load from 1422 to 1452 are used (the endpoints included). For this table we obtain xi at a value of 2.21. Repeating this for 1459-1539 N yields 2.29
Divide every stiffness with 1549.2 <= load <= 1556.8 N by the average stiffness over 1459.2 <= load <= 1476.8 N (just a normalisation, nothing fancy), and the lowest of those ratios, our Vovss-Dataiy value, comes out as 0.95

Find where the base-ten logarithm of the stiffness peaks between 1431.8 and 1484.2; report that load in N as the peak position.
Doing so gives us 1475.5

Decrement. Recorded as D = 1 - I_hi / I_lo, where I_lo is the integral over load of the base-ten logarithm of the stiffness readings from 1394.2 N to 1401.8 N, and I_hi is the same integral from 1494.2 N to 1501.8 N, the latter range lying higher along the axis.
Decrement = 0.036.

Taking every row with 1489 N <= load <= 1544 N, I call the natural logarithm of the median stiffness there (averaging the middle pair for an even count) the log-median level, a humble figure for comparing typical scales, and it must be 2.62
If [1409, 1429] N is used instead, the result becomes 2.63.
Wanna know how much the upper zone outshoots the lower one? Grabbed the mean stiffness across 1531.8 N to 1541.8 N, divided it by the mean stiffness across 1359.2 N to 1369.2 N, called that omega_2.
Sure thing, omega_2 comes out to 0.81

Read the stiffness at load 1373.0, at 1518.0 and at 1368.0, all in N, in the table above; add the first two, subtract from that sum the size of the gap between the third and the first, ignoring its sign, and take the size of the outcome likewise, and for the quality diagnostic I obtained 29.0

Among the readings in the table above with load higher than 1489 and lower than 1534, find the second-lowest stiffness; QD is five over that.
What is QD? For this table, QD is 0.38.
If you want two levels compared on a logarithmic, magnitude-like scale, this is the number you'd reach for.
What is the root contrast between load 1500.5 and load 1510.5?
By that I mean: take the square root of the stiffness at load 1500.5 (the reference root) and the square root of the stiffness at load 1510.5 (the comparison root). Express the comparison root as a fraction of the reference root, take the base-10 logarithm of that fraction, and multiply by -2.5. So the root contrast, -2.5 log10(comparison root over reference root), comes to -0.04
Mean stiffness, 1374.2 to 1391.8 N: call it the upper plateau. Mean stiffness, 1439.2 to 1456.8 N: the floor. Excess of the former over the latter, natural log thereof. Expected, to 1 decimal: 1.0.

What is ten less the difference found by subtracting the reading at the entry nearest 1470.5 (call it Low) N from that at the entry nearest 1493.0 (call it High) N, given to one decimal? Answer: 10.3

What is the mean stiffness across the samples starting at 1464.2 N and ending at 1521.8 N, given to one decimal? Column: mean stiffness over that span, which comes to 14.2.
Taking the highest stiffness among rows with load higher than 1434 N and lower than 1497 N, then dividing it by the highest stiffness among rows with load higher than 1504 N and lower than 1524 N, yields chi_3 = 1.02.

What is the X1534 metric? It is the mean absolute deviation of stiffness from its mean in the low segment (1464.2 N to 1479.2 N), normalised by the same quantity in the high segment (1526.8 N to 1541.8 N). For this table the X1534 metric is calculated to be 3.1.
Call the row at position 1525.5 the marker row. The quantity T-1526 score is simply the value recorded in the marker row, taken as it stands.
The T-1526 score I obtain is 14.29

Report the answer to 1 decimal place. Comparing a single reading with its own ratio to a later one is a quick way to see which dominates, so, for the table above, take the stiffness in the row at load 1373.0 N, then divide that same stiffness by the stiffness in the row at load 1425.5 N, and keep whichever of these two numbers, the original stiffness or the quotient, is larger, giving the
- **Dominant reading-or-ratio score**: 15.6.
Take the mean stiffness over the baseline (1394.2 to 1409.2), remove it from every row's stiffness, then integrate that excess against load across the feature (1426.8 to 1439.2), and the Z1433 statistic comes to -20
